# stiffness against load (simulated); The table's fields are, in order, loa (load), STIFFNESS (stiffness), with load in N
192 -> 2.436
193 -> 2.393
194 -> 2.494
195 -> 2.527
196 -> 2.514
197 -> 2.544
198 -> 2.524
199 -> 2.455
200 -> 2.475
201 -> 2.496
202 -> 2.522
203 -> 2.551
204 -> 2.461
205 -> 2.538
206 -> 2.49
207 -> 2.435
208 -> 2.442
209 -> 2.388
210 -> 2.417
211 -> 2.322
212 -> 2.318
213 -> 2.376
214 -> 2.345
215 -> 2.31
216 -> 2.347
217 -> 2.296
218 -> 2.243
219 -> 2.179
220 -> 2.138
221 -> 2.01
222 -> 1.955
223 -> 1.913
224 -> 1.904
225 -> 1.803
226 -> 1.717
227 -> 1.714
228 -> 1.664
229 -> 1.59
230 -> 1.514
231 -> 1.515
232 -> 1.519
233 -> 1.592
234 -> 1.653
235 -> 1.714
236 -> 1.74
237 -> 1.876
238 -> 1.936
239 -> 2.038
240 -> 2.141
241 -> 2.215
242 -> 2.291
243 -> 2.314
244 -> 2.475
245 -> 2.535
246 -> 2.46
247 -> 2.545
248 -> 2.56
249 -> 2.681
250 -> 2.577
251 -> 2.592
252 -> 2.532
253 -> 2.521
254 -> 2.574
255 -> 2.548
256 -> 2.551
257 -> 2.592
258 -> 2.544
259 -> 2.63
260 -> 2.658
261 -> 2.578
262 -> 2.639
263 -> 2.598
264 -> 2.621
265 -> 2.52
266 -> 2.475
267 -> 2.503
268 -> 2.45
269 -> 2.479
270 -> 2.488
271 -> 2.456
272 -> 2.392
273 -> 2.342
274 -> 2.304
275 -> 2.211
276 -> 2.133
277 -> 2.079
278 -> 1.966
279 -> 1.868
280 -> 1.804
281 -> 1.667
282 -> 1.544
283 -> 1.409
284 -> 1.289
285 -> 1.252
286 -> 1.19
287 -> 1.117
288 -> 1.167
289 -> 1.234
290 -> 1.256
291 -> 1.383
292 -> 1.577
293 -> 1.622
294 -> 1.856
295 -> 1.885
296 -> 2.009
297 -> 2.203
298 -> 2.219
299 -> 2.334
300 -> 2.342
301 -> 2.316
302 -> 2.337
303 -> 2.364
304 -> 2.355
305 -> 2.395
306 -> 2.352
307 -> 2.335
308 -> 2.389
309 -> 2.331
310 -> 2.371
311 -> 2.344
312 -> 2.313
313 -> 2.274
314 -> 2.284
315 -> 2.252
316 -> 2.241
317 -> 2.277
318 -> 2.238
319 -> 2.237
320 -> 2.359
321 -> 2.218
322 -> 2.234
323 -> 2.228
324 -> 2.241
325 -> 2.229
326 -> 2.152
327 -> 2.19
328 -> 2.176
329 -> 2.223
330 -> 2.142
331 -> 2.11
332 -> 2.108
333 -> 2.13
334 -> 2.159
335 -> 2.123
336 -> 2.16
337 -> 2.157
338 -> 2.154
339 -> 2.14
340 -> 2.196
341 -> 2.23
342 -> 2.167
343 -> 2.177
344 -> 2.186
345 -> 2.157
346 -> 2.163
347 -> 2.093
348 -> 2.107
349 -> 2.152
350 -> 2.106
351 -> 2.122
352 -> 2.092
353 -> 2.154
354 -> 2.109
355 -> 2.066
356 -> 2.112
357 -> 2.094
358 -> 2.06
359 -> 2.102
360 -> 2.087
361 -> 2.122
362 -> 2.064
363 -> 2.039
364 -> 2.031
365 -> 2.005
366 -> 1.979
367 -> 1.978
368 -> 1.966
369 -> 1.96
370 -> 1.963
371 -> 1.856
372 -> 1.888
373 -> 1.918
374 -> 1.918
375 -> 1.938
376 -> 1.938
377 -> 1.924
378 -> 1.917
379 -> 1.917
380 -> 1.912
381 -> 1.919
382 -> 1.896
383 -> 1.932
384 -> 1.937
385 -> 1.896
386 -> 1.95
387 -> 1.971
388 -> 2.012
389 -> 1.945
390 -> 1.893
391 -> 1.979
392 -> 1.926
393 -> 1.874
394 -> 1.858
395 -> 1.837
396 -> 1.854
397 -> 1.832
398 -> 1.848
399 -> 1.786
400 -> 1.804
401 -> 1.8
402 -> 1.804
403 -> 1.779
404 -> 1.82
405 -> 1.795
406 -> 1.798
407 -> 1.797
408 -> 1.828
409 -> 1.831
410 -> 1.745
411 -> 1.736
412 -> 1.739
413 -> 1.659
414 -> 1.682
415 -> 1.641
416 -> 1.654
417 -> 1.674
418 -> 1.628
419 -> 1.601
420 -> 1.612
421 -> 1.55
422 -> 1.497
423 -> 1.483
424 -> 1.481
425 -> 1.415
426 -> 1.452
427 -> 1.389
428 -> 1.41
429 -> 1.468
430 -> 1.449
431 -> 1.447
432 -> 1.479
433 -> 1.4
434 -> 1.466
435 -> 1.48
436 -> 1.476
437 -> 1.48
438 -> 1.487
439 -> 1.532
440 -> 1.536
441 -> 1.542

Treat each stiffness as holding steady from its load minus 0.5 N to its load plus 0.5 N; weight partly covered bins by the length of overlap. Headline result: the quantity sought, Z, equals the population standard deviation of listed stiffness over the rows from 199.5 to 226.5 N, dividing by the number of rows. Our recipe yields 0.24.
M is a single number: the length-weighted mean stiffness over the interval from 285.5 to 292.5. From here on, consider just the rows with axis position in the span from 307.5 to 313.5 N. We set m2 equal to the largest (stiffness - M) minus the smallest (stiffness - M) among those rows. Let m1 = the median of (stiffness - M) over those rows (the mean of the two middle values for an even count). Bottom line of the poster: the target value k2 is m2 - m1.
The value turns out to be -0.95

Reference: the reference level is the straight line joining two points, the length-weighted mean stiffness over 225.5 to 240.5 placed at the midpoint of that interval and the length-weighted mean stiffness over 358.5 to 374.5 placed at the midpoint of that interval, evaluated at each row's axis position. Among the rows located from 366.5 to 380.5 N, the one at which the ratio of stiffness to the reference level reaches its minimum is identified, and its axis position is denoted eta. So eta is 371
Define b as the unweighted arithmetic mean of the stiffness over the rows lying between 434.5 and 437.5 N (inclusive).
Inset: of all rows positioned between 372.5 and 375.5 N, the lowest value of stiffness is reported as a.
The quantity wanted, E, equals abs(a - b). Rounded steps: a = 1.918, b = 1.48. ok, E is 0.4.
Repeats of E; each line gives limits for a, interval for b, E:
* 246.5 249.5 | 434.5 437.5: 1.1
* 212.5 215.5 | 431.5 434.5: 0.9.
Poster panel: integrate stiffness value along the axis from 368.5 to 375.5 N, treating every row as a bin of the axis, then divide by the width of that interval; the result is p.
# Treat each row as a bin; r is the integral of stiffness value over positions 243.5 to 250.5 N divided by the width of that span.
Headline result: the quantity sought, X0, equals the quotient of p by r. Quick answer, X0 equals 0.75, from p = 1.9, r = 2.5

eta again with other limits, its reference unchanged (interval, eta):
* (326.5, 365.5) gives 365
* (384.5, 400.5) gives 399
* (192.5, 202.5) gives 193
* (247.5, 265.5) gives 265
